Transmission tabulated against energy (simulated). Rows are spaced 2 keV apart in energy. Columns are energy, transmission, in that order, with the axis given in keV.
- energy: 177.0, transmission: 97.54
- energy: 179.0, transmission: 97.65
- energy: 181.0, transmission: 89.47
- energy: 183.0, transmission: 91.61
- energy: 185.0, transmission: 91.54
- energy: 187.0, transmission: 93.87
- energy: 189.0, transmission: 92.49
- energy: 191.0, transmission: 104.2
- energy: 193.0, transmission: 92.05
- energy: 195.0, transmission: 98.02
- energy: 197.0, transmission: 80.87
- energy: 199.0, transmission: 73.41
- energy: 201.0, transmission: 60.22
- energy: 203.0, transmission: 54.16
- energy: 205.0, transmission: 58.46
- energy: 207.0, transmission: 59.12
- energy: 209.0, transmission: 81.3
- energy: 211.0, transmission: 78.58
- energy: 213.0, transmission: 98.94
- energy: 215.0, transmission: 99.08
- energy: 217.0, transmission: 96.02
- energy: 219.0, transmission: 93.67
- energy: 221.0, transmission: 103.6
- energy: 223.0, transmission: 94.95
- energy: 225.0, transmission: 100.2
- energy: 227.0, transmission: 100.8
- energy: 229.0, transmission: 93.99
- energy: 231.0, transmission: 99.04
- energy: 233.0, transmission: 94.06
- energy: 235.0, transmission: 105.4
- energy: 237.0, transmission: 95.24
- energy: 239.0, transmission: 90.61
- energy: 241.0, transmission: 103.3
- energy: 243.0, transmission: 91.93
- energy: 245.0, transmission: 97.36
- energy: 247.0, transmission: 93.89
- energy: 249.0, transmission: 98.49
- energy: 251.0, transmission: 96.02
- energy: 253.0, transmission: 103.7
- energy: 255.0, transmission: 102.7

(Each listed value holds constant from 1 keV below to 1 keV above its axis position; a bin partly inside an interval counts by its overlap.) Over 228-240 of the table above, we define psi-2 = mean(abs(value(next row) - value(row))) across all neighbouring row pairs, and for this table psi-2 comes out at 7.2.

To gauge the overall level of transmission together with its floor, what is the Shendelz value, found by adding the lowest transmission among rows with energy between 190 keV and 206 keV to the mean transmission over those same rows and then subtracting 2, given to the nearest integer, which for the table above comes 130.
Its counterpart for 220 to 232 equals 191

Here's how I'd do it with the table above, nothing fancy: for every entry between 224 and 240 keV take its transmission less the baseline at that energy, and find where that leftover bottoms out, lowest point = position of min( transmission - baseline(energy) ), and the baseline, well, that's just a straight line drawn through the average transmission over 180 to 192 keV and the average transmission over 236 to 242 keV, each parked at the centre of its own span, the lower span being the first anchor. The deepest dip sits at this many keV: 239.0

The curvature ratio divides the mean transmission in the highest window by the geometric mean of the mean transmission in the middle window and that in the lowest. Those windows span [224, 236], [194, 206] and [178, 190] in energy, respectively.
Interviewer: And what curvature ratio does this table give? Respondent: 1.22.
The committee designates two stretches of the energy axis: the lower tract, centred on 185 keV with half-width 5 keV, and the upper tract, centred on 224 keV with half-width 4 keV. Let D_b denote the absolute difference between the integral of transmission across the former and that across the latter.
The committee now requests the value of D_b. 119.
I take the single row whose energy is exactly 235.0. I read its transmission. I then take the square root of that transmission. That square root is 10.27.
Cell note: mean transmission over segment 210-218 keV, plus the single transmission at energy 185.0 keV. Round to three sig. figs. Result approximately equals 185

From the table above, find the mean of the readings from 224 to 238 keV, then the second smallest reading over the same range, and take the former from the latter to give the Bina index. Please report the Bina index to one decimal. -4.3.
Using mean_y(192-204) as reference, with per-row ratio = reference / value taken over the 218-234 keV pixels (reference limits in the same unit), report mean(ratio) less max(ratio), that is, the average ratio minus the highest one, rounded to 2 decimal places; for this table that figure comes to -0.03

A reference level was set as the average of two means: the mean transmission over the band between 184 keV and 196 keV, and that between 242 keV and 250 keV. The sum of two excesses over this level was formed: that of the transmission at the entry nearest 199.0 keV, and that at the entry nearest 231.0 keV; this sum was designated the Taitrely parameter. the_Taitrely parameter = -18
